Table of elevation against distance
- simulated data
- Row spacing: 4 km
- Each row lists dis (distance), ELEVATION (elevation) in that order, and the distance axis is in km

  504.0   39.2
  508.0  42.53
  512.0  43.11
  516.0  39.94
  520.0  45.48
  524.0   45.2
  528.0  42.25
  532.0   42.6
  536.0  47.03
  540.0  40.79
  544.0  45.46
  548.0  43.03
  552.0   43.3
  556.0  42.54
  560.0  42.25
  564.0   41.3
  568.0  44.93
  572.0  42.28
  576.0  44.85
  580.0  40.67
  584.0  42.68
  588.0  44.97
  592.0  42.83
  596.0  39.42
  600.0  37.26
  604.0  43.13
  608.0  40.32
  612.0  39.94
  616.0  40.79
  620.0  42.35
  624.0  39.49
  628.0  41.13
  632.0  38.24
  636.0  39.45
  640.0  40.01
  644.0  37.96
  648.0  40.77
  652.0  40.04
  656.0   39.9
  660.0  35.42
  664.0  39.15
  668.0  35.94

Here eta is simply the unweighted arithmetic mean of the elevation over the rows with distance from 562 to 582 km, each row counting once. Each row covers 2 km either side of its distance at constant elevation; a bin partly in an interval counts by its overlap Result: 42.8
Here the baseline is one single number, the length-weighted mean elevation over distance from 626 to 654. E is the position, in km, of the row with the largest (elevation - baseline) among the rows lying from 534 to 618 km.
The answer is 536.0 km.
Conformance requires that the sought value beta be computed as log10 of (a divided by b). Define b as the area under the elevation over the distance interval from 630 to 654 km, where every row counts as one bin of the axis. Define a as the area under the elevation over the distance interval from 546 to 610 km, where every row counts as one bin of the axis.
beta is 0.5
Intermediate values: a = 2703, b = 946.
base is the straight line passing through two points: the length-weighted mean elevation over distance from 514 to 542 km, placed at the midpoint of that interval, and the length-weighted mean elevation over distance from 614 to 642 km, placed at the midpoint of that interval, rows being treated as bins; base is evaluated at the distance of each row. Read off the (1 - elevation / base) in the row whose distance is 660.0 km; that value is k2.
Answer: 0.10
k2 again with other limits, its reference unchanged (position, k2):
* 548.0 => -0.01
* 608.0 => 0.01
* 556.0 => 0.00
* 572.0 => -0.01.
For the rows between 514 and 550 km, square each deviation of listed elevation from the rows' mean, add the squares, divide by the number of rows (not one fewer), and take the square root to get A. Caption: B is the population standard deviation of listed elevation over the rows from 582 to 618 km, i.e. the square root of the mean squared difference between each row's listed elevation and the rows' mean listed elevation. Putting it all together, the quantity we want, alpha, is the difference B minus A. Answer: 0.0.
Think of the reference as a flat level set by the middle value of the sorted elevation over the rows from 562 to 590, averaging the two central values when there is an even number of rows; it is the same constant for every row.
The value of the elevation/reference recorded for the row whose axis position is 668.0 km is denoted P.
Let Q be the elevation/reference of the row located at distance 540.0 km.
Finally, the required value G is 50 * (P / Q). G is 44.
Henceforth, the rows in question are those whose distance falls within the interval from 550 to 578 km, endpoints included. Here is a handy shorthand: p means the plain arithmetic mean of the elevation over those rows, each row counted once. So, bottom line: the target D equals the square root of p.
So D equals 6.56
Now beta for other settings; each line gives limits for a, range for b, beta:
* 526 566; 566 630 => -0.2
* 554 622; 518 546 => 0.4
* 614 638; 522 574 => -0.4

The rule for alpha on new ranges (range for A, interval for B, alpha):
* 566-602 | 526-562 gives -0.8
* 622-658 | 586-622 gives 1.2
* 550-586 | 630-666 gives 0.2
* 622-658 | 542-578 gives 0.4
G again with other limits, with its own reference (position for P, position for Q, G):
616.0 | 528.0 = 48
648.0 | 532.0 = 48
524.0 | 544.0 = 50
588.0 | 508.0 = 53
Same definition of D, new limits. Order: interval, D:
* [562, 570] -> 6.57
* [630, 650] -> 6.27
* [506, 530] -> 6.56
